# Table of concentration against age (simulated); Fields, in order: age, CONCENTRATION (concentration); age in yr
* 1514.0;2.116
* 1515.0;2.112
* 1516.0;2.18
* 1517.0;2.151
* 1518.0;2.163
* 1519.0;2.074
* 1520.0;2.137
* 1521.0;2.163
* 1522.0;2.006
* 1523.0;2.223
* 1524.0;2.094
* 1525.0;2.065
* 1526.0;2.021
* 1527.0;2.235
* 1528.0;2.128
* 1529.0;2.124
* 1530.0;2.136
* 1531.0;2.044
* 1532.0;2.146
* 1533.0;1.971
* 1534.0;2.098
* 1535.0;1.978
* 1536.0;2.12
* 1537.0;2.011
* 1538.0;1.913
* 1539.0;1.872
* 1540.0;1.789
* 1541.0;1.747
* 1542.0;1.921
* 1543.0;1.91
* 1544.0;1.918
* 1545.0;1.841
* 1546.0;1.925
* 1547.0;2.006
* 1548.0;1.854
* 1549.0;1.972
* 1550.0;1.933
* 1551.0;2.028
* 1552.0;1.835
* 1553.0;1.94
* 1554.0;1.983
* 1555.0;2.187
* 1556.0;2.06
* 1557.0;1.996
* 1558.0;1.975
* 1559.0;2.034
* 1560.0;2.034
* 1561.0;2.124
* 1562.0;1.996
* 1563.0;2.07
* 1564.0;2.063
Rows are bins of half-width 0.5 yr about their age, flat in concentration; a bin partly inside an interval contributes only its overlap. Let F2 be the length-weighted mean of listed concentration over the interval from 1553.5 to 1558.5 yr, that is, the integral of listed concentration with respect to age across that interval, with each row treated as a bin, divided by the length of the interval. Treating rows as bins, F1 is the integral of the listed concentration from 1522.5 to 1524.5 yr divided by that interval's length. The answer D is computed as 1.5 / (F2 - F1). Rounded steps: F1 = 2.16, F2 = 2.04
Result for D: -13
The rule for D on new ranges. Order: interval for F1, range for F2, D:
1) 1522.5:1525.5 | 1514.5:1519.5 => 173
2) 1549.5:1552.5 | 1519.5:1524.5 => 8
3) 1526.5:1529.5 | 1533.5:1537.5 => -14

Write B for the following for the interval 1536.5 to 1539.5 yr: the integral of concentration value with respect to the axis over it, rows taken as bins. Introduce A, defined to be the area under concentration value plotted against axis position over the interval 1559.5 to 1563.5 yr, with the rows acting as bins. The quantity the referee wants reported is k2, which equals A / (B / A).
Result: 12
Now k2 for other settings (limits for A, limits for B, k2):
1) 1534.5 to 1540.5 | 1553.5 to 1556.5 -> 22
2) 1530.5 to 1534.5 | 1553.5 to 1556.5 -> 11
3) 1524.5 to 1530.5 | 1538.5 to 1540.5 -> 44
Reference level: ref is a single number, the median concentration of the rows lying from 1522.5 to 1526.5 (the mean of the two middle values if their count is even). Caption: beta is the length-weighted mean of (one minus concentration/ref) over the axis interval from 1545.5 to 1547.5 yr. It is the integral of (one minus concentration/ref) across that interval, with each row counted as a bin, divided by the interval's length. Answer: 0.05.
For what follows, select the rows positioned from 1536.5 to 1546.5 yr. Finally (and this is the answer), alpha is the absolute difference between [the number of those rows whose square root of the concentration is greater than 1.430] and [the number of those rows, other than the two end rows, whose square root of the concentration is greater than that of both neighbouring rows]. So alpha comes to 2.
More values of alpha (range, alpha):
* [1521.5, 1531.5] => 4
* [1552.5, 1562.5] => 1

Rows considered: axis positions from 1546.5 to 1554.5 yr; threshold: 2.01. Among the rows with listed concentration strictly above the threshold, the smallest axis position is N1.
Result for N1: 1551.0 yr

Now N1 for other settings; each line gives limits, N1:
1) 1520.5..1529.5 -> 1521.0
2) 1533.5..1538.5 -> 1534.0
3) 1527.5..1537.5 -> 1528.0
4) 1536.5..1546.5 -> 1537.0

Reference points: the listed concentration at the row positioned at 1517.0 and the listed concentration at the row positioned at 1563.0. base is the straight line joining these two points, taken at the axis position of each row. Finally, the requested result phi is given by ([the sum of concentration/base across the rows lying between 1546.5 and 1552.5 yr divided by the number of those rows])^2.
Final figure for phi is 0.86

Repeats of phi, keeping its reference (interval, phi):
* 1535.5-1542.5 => 0.82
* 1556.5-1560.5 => 0.94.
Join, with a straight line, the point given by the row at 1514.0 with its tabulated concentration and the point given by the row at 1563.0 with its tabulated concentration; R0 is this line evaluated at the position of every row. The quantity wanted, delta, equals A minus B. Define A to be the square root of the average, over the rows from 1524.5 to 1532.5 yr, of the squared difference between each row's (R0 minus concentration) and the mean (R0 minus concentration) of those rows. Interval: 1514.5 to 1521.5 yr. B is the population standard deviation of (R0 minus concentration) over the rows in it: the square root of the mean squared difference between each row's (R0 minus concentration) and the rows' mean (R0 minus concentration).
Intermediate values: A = 0.064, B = 0.034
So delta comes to 0.030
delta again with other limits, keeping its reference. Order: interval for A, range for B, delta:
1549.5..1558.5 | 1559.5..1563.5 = 0.045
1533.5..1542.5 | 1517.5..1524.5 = 0.052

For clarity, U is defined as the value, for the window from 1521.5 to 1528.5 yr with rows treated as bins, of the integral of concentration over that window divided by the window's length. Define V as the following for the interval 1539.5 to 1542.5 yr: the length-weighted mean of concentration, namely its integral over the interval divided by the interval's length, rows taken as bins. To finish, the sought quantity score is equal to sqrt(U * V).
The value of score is 1.96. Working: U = 2.11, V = 1.82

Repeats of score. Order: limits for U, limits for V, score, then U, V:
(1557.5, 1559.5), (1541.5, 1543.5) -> 1.96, 2.00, 1.92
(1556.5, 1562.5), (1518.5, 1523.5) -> 2.07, 2.03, 2.12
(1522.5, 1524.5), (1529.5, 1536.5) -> 2.11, 2.16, 2.07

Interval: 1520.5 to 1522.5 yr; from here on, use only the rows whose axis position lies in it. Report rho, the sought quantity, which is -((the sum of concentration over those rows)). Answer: -4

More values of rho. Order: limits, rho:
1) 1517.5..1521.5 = -9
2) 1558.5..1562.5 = -8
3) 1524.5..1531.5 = -15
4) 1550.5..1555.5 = -10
